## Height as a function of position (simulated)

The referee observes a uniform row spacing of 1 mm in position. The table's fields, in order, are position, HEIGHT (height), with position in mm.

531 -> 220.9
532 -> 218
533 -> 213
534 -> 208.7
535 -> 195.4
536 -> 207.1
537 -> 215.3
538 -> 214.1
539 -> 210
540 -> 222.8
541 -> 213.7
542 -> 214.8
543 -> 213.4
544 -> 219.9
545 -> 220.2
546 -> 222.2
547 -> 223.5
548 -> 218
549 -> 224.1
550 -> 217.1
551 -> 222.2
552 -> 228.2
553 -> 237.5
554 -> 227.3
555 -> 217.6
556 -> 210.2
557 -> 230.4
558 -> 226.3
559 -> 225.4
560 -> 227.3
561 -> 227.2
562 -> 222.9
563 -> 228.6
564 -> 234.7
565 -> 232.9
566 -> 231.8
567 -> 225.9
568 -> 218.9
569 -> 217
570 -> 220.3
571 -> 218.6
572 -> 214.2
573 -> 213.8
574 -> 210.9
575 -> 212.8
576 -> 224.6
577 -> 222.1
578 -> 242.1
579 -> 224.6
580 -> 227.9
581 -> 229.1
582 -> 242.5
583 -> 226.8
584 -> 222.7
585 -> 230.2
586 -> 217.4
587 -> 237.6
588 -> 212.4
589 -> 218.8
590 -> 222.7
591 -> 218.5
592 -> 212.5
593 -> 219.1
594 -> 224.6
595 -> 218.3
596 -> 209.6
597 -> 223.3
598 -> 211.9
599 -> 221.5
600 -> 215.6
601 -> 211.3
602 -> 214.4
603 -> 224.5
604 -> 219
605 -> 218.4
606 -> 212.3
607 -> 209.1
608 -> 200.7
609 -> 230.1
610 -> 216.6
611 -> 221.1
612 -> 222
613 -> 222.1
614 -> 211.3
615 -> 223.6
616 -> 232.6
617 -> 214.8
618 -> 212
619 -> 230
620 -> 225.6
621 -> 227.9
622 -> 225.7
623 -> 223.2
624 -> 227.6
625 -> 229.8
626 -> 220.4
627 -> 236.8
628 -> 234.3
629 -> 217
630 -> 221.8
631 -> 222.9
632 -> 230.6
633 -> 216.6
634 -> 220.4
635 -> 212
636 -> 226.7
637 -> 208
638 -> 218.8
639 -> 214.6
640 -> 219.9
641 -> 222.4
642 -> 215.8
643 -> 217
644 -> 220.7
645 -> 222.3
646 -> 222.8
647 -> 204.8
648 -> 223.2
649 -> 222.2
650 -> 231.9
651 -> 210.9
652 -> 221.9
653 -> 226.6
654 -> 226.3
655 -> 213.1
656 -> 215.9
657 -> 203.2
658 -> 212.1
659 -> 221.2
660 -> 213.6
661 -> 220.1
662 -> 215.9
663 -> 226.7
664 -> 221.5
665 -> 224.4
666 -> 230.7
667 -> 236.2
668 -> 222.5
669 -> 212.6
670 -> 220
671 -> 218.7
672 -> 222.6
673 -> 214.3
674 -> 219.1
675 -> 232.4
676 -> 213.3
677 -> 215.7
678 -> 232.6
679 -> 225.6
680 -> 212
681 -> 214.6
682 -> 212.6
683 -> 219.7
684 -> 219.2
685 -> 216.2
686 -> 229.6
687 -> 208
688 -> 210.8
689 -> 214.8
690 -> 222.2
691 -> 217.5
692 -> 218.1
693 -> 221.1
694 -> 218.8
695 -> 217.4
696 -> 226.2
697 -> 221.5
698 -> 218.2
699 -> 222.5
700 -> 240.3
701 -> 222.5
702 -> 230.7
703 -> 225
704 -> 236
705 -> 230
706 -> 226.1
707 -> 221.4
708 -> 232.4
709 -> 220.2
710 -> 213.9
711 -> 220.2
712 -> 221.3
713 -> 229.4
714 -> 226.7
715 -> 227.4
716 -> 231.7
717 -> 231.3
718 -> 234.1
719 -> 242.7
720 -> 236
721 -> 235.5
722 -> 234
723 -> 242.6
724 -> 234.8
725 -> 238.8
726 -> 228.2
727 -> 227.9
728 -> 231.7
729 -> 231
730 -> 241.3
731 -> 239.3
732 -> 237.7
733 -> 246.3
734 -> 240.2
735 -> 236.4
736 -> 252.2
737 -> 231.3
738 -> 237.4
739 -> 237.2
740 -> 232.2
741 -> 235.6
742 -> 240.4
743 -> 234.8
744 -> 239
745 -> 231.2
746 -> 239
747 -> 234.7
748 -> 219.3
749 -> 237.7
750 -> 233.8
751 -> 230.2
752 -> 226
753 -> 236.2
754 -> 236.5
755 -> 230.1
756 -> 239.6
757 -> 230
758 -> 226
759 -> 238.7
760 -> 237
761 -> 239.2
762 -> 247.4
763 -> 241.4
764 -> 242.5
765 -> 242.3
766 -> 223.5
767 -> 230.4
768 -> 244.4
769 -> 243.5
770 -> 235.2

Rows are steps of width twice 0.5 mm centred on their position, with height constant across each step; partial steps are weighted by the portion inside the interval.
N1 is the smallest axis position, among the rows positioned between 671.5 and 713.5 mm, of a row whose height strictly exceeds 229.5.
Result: 675 mm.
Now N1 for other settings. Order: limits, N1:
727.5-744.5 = 728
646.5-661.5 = 650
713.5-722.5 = 716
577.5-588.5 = 578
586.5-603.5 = 587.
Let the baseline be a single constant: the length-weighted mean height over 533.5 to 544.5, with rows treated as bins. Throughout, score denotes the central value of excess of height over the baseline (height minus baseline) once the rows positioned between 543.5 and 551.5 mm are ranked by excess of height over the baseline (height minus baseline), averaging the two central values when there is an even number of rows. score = 9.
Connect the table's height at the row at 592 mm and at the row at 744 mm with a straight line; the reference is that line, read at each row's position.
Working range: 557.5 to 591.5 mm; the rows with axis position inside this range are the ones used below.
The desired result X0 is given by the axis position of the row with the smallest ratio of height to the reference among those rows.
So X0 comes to 588 mm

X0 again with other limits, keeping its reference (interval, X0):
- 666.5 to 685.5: 680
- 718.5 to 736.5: 727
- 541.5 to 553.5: 543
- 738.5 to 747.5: 745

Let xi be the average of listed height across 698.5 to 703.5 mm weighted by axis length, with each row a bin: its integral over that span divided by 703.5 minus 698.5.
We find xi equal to 228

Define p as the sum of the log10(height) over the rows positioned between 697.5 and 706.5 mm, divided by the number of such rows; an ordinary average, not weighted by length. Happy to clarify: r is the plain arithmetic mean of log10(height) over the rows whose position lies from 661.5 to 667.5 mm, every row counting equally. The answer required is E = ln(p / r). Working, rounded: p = 2.36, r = 2.35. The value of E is 0.002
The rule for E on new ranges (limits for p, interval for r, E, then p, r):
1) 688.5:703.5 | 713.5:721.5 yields -0.009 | 2.35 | 2.37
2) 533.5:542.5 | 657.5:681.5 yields -0.008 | 2.32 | 2.34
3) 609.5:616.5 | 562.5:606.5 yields 0.000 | 2.34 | 2.35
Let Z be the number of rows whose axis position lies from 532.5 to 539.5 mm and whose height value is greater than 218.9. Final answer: 0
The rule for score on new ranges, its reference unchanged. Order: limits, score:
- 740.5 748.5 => 23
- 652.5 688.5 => 7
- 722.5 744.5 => 25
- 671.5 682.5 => 3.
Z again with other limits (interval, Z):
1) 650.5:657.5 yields 3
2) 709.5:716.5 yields 6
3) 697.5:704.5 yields 6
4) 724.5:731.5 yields 7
